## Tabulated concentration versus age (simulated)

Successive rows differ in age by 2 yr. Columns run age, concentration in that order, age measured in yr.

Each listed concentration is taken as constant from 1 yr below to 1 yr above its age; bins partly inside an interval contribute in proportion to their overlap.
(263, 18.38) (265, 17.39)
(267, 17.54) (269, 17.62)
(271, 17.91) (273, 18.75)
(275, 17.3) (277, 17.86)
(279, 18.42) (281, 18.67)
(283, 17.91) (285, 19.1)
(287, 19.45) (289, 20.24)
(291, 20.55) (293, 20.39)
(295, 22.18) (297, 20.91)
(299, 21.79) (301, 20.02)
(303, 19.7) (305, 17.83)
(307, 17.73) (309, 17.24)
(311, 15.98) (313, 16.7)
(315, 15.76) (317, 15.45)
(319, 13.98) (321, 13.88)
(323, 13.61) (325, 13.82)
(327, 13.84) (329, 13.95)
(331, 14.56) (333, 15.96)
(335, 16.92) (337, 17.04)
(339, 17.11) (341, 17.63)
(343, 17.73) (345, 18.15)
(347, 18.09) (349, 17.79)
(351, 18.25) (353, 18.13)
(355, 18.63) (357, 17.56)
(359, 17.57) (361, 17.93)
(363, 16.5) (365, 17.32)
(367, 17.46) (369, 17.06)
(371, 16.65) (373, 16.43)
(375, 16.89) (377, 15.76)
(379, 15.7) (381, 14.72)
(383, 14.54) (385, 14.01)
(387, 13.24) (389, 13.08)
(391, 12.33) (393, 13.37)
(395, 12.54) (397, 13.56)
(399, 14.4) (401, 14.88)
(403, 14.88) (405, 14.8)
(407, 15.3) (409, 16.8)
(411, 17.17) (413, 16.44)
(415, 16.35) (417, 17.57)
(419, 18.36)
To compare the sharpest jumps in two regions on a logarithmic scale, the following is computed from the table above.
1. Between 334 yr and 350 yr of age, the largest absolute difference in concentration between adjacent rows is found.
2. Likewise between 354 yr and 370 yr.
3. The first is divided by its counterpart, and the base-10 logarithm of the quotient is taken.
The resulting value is -0.44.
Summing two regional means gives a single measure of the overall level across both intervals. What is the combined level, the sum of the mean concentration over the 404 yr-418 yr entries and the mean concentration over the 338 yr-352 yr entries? 34.2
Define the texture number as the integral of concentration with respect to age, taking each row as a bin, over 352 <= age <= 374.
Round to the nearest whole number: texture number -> 382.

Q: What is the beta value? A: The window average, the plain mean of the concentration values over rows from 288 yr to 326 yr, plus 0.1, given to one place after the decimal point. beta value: 17.9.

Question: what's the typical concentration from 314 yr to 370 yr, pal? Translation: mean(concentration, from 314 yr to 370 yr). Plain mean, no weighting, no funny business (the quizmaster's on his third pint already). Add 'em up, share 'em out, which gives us 16.5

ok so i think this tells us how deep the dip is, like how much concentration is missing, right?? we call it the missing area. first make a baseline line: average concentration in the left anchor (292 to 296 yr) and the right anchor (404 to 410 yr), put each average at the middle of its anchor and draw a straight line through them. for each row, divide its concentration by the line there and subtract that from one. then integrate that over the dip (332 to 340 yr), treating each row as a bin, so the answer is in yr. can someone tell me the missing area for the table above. 1.0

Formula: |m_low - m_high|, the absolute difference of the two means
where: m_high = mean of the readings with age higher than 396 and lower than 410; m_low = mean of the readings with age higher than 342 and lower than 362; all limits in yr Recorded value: 3.0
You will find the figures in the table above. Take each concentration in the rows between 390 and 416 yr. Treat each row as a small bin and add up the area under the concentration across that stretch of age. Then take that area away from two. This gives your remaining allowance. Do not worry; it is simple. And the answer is -384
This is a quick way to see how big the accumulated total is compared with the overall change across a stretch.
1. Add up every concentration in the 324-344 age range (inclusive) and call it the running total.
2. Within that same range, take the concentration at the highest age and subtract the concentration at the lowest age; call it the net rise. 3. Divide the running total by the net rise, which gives 41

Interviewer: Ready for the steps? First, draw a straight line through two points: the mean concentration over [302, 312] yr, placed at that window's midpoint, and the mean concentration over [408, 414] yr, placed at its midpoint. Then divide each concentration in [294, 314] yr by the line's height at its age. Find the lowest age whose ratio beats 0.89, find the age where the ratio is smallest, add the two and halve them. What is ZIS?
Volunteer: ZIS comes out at 303 yr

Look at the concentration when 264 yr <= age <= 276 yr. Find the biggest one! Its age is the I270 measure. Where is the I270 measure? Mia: 273 yr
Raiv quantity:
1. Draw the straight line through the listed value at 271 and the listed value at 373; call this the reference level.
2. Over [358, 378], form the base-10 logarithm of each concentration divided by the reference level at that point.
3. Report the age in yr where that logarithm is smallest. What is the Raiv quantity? 377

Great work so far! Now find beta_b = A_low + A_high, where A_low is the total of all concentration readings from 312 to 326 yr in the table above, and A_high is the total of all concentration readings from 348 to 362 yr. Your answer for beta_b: 229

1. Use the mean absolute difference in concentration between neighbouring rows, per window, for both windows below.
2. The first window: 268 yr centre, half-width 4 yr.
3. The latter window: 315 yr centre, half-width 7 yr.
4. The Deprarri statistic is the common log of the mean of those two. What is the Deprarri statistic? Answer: -0.31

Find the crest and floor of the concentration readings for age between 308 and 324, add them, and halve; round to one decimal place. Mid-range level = 15.4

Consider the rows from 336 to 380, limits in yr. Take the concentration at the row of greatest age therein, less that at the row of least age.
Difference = -1.3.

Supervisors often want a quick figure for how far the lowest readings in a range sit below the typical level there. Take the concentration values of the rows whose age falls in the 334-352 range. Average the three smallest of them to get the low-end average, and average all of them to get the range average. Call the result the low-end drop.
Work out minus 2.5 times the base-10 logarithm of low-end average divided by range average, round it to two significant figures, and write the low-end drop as 0.038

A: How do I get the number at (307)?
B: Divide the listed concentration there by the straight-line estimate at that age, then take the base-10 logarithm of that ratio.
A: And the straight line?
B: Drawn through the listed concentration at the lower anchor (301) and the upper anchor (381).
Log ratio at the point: -0.044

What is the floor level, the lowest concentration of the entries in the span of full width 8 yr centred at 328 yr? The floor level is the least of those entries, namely 13.82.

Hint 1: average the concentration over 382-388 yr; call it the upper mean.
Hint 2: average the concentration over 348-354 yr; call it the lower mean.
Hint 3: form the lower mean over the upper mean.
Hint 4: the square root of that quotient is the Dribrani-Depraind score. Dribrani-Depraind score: 1.14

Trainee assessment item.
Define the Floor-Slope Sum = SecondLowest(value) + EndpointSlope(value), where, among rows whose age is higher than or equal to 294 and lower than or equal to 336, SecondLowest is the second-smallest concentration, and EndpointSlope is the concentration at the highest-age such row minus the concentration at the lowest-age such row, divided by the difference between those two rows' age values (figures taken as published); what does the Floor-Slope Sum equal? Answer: 13.7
